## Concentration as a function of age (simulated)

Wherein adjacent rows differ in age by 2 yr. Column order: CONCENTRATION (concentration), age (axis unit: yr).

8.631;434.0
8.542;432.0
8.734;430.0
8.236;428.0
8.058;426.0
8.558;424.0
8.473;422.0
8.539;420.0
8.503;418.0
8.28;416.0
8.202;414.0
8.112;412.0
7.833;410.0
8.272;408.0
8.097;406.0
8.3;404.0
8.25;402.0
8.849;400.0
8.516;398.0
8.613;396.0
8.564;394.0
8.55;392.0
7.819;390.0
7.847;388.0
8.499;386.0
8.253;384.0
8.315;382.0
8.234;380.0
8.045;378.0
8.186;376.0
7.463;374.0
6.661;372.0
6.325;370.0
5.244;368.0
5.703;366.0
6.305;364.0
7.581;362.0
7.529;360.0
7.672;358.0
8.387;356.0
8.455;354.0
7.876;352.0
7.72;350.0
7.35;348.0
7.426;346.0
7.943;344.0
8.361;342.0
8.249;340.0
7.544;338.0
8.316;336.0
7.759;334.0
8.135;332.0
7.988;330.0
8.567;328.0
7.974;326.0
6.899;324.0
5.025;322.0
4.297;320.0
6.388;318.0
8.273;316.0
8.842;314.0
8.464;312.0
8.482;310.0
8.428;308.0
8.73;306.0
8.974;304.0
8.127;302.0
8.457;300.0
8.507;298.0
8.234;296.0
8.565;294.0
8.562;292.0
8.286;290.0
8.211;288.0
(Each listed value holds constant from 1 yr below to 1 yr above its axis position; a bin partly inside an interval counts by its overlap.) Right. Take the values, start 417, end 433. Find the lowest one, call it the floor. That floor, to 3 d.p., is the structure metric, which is 8.058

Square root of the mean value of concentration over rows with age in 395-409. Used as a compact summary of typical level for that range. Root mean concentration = 2.90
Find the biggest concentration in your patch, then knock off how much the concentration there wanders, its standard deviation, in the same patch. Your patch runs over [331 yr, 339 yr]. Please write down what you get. 8.0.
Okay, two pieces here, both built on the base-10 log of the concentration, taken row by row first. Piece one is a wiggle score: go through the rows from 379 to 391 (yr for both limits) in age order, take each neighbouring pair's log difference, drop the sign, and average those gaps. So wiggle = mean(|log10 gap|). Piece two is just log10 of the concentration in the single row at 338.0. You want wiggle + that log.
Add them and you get 0.89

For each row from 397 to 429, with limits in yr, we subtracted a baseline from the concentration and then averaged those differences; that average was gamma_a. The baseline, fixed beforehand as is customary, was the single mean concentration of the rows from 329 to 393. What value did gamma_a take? 0.64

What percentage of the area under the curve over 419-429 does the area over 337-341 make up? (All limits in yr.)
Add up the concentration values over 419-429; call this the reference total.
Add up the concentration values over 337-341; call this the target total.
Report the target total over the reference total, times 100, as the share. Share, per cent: 38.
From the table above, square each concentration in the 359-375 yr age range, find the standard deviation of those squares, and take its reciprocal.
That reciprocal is 0.09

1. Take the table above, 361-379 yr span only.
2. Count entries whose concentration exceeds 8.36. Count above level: 0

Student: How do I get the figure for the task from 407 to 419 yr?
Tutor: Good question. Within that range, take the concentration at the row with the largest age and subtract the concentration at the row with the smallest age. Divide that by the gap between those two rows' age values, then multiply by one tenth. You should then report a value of 0.0023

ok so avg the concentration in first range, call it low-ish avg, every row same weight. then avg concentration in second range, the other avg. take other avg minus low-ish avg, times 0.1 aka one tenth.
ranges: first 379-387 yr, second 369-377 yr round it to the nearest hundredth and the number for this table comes -0.12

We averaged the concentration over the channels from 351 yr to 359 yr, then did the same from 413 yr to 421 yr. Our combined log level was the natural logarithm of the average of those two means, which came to 2.11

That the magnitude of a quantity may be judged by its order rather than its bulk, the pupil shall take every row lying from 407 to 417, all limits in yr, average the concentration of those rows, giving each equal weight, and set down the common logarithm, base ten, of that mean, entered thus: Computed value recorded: 0.911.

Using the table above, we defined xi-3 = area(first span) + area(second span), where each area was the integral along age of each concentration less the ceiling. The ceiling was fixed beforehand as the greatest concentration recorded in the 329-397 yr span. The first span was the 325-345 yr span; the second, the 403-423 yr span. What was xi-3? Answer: -18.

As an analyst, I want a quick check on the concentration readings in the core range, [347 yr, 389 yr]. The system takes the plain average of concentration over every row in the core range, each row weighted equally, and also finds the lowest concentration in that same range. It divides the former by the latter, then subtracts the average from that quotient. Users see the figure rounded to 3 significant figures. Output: -6.08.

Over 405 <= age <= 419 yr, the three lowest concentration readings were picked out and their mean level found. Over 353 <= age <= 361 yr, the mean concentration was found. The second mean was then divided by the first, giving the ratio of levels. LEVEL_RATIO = 1.00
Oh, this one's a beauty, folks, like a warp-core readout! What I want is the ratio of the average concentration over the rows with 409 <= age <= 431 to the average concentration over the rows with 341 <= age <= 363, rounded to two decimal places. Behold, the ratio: 1.06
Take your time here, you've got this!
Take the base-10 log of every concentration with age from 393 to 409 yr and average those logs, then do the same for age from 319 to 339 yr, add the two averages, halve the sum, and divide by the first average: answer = 0.96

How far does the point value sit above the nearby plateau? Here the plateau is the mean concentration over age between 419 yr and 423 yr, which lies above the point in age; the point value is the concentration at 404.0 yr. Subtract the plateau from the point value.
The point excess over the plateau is -0.21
